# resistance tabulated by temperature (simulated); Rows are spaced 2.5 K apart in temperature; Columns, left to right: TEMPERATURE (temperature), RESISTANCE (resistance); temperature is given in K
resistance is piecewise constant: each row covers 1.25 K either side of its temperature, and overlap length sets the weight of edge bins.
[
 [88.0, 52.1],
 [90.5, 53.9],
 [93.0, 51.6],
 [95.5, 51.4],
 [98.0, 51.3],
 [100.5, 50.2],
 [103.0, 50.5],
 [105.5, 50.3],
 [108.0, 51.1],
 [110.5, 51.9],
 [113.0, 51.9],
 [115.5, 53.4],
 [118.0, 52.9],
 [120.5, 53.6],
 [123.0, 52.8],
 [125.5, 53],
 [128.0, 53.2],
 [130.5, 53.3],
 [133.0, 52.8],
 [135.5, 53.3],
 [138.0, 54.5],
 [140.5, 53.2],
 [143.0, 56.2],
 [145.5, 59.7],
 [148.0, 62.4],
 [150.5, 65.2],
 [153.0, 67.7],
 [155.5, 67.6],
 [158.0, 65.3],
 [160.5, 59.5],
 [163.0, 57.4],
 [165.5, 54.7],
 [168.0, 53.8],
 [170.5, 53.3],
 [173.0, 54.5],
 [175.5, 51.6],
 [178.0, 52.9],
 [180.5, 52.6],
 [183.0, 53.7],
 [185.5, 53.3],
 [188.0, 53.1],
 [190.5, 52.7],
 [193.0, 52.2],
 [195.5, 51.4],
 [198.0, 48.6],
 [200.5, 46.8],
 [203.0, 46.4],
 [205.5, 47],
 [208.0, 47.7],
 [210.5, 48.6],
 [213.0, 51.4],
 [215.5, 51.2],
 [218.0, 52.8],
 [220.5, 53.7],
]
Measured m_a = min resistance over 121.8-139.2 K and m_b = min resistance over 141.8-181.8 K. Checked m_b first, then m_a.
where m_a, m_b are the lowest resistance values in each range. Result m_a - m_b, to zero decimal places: 1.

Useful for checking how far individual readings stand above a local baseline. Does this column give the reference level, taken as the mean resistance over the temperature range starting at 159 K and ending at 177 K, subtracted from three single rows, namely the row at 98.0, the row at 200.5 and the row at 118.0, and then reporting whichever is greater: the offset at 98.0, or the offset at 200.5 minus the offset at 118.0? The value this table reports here -4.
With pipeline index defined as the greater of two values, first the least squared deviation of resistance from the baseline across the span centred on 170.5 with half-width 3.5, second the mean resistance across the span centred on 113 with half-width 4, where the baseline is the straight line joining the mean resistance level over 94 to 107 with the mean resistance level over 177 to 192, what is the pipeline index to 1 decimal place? 52.4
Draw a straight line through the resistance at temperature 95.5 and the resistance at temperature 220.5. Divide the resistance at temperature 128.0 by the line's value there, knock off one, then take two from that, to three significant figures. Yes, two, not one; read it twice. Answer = -1.98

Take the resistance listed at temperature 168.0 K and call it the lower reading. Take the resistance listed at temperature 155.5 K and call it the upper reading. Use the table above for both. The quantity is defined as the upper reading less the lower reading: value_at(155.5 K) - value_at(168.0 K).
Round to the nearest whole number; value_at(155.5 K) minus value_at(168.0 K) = 14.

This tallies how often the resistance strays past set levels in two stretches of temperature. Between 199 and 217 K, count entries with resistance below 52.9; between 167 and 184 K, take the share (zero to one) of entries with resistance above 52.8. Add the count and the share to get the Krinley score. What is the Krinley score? 7.7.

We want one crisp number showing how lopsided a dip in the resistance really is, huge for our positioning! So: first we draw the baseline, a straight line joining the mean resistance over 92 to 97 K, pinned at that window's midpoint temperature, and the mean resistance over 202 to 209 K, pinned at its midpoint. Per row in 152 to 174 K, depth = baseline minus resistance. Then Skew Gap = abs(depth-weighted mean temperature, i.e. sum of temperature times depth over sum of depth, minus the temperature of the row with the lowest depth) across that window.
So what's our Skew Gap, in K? 4.4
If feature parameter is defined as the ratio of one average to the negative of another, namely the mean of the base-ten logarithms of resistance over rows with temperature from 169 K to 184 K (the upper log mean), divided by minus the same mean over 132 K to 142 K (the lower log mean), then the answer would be -1.00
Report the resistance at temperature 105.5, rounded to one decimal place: 50.3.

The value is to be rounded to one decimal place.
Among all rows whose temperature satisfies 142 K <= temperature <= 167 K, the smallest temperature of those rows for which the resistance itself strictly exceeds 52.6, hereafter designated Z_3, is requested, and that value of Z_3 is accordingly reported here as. 143.0 K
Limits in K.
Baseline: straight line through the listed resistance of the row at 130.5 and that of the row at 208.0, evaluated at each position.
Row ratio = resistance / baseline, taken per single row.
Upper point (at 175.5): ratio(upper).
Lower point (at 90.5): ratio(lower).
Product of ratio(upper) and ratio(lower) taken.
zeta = 0.99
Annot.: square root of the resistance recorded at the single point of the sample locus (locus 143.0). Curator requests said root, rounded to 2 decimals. 7.50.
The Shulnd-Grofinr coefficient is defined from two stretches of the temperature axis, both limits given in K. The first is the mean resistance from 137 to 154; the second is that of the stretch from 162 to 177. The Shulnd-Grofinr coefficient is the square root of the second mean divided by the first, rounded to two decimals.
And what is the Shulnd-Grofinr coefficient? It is 0.95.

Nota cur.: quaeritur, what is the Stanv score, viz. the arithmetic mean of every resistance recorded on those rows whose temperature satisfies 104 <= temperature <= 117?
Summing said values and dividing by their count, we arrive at 51.7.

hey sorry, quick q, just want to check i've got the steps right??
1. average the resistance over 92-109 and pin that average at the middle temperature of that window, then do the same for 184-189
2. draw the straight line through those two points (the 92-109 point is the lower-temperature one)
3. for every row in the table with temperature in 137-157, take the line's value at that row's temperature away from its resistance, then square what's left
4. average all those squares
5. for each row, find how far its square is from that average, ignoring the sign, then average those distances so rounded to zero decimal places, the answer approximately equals 82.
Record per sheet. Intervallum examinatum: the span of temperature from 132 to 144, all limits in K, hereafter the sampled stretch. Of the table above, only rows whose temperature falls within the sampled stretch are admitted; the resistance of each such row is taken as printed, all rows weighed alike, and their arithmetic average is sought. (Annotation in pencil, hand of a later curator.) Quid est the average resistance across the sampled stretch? 54.0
